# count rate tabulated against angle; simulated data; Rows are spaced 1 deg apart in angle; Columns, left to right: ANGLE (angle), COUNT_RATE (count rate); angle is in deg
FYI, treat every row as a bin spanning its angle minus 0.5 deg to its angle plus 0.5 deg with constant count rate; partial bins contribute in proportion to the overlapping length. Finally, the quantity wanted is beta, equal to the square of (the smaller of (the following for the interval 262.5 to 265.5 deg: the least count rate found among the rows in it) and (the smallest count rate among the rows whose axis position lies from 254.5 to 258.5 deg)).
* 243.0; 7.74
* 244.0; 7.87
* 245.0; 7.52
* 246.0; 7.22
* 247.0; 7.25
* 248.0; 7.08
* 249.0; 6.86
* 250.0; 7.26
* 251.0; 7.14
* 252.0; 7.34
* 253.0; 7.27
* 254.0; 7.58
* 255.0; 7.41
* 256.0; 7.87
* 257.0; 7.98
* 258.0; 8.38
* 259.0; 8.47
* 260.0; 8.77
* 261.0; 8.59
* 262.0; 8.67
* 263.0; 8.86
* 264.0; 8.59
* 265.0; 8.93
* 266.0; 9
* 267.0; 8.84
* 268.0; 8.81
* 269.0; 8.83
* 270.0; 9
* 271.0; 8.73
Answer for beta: 55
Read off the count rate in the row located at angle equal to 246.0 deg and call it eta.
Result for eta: 7.22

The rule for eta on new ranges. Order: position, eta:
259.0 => 8.47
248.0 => 7.08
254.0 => 7.58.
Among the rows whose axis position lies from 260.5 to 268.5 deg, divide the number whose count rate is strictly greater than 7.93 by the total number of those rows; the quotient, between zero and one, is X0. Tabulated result 1.0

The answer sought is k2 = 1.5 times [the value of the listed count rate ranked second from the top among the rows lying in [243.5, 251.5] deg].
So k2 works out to 11.3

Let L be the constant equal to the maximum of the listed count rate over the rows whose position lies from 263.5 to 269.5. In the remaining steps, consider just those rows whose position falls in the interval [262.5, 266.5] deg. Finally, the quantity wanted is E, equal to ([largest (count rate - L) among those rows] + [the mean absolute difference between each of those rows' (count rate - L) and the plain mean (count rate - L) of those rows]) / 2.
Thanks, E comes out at 0.06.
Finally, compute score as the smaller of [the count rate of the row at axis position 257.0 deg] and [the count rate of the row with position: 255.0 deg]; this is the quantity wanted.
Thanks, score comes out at 7.4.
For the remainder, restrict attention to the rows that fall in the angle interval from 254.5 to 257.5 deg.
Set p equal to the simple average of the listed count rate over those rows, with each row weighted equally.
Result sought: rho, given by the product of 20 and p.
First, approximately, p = 7.75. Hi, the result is 155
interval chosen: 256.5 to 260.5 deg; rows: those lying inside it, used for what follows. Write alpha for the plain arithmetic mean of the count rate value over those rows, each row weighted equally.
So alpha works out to 8.40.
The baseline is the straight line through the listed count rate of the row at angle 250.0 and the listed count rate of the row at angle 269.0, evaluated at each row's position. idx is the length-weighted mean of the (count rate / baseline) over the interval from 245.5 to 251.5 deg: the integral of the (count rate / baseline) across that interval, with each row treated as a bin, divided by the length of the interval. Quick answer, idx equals 1.00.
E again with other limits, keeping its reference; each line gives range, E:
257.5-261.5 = -0.05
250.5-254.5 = -0.65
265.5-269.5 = 0.03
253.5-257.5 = -0.40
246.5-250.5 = -0.80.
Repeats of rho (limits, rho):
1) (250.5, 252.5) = 145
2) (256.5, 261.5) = 169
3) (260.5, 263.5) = 174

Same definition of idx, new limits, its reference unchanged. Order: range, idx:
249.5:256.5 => 0.99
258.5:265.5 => 1.05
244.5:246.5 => 1.07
